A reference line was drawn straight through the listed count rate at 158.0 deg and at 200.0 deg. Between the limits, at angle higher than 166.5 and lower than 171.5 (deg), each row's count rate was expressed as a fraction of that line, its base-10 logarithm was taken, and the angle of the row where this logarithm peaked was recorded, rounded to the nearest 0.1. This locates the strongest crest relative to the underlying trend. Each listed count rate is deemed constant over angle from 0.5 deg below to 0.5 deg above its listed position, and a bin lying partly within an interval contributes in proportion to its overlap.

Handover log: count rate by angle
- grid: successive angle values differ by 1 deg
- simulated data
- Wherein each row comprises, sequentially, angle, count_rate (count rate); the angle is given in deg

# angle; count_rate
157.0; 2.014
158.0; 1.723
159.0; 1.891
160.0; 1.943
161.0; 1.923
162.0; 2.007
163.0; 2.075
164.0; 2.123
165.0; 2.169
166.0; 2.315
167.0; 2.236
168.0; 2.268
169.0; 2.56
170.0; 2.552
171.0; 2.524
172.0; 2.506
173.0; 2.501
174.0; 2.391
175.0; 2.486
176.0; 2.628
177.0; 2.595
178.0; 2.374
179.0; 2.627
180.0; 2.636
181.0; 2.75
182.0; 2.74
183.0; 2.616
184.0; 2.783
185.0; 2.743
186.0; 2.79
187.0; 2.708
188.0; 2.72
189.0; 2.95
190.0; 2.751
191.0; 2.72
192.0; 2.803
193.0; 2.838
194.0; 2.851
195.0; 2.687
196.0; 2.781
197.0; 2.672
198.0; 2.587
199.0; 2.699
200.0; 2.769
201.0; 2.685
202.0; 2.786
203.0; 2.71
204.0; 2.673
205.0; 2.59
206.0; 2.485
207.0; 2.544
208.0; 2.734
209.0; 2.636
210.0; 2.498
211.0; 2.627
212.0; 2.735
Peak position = 169.0 deg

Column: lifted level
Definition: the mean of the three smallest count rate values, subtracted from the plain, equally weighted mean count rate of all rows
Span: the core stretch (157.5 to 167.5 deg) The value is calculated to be 0.19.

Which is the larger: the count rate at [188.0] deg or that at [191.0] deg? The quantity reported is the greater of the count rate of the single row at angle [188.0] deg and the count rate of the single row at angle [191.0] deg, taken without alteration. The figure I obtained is 2.72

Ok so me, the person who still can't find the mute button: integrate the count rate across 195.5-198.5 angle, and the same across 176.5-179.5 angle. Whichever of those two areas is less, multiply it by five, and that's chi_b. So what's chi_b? 38.0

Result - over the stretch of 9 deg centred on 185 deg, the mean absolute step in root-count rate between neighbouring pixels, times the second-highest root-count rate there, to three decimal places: 0.045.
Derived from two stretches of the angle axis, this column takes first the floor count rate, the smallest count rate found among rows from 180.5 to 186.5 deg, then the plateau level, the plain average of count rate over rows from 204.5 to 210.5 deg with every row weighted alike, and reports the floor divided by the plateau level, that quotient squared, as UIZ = 1.03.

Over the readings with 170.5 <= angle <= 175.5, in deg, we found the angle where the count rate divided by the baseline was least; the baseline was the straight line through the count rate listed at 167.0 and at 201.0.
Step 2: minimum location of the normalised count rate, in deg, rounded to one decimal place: 174.0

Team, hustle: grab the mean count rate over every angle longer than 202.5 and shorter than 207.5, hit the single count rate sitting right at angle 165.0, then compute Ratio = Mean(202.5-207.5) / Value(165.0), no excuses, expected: 1.20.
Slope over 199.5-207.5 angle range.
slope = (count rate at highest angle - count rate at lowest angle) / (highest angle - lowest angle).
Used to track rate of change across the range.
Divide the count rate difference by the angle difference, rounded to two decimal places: -0.03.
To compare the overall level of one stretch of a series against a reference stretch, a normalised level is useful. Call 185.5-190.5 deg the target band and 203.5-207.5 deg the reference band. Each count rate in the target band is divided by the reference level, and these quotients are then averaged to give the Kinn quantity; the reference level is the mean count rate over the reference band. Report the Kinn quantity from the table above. 1.08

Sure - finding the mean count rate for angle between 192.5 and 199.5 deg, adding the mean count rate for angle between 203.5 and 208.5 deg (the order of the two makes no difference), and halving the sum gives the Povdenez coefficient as 2.67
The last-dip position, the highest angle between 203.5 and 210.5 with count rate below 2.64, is 210.0 deg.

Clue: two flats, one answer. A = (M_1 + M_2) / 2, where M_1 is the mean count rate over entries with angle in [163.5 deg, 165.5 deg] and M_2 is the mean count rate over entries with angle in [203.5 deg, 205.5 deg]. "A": 2.39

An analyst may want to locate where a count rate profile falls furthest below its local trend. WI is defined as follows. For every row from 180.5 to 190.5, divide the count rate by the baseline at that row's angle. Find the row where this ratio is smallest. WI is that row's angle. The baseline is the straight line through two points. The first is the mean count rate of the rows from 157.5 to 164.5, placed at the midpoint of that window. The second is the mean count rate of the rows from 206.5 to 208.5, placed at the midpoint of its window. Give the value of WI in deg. 183.0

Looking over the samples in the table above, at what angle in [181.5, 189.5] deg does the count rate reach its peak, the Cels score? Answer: 189.0 deg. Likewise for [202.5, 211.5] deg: 208.0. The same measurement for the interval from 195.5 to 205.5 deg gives 202.0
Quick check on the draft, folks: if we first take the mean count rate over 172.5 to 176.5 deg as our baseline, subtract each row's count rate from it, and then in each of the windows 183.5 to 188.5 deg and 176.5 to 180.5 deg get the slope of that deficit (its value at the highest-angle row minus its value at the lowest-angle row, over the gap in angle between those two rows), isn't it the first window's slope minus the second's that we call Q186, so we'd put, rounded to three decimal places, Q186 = 0.029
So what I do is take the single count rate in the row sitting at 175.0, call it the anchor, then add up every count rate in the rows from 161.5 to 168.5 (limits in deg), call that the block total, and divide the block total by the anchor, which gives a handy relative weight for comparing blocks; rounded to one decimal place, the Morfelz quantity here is 6.1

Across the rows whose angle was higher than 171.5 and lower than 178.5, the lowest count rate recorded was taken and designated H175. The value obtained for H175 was 2.374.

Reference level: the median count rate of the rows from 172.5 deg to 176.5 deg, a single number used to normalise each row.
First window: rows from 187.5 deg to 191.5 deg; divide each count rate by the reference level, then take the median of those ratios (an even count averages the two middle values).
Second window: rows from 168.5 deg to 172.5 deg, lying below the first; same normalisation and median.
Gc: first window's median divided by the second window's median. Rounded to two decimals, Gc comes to 1.08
